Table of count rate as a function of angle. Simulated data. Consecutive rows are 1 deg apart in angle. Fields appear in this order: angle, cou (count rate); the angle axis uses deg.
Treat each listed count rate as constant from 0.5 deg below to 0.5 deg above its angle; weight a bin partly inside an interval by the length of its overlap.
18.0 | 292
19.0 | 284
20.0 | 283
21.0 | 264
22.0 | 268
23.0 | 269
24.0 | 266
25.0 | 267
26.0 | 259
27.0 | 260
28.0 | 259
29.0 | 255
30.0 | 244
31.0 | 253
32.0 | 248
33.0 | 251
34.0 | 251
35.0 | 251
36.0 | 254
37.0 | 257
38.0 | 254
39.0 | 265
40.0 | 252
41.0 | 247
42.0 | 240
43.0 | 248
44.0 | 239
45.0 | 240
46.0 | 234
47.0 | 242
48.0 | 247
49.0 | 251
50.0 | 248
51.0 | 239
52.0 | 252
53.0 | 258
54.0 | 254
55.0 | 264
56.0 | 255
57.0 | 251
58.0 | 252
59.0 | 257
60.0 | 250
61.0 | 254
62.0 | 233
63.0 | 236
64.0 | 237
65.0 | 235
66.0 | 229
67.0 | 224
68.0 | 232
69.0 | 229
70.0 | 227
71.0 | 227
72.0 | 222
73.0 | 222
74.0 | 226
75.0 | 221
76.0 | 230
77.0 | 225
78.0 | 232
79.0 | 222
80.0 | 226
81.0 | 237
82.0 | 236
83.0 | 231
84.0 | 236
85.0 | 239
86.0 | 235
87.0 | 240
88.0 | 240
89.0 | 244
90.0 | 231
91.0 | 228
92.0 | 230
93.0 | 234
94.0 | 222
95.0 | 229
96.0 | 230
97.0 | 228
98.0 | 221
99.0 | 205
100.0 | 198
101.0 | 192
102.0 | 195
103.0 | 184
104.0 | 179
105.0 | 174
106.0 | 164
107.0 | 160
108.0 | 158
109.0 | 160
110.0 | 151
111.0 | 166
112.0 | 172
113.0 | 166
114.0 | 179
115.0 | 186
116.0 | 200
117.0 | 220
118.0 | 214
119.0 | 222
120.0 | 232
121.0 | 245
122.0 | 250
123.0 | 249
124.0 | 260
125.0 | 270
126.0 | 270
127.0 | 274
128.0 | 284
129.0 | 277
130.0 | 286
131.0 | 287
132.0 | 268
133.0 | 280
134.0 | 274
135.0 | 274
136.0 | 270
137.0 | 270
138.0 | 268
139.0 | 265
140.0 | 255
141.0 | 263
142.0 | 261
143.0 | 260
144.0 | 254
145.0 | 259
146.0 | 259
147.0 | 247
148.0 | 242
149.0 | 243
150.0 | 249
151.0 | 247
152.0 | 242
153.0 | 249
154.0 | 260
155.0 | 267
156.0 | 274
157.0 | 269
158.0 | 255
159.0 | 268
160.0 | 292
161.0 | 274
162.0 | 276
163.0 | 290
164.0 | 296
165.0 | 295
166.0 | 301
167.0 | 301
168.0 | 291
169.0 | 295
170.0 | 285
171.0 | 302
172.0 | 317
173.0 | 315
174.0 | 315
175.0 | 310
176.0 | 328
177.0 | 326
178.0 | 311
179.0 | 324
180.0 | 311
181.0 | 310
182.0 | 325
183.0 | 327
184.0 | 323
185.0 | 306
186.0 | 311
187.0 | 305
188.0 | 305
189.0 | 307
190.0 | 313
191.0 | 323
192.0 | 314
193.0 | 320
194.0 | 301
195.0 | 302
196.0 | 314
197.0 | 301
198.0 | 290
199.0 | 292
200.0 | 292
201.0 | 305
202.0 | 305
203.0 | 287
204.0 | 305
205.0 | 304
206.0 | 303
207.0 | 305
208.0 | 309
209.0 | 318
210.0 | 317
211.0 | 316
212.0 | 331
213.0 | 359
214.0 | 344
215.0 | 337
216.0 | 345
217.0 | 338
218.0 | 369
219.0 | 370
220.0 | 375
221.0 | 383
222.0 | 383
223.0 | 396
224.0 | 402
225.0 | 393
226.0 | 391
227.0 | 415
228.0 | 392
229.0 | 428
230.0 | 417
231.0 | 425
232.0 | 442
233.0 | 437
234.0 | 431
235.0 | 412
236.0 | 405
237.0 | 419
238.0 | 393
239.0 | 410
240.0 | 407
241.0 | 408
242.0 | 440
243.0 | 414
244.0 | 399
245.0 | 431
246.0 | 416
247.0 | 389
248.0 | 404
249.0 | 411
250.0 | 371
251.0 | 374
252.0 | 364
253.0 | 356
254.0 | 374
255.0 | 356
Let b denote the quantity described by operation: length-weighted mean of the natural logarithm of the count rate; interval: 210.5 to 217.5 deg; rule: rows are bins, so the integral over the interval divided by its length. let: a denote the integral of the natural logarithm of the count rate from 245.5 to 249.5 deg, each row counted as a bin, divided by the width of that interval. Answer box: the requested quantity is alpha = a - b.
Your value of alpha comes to 0.18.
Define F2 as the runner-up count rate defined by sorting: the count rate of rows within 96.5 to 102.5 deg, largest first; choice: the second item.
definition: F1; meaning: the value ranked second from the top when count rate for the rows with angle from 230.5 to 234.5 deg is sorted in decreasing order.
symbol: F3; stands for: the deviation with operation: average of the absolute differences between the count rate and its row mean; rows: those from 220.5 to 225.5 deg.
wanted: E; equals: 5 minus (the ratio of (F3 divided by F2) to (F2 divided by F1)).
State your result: 4.94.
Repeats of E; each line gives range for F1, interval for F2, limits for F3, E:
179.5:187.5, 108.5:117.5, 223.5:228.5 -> 4.94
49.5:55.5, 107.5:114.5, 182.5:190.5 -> 4.94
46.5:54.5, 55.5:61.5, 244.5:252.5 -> 4.92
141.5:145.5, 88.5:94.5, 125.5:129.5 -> 4.98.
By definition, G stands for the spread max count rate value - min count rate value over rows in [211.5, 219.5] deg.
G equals 39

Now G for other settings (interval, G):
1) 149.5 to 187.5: 86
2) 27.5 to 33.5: 15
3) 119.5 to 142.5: 55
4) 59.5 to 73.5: 32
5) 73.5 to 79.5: 11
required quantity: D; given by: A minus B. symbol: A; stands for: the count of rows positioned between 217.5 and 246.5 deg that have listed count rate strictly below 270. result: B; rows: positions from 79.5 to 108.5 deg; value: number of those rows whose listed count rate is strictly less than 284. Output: -29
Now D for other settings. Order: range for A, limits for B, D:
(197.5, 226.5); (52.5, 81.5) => -29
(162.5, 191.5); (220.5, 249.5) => 0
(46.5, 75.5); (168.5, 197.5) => 29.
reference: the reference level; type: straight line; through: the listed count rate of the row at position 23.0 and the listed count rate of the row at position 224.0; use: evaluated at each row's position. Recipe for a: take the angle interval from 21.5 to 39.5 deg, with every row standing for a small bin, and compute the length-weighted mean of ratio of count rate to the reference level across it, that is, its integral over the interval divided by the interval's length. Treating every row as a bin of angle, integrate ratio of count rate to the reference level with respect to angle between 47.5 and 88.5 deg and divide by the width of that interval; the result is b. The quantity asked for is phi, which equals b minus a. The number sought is -0.14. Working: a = 0.94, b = 0.80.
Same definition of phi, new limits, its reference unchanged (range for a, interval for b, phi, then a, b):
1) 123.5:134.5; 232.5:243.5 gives 0.20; 0.81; 1.01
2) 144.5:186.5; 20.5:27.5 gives 0.19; 0.79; 0.98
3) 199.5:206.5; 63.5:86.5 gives -0.02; 0.77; 0.76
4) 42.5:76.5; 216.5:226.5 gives 0.13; 0.82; 0.95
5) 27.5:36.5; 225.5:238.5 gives 0.11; 0.92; 1.02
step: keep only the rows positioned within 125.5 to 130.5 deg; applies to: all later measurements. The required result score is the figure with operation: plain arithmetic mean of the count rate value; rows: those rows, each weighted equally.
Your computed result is 278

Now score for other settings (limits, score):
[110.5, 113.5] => 168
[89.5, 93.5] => 231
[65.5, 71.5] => 228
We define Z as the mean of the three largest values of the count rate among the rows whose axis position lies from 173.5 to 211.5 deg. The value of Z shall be 327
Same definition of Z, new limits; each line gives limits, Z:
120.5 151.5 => 286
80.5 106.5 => 241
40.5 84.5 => 260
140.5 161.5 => 280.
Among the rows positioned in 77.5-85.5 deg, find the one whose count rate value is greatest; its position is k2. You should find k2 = 85.0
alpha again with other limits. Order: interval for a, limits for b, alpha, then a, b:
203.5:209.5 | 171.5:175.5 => -0.02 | 5.73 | 5.8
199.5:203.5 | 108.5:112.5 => 0.61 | 5.69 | 5.1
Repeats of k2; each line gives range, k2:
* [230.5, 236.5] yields 232.0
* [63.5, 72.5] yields 64.0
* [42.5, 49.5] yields 49.0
